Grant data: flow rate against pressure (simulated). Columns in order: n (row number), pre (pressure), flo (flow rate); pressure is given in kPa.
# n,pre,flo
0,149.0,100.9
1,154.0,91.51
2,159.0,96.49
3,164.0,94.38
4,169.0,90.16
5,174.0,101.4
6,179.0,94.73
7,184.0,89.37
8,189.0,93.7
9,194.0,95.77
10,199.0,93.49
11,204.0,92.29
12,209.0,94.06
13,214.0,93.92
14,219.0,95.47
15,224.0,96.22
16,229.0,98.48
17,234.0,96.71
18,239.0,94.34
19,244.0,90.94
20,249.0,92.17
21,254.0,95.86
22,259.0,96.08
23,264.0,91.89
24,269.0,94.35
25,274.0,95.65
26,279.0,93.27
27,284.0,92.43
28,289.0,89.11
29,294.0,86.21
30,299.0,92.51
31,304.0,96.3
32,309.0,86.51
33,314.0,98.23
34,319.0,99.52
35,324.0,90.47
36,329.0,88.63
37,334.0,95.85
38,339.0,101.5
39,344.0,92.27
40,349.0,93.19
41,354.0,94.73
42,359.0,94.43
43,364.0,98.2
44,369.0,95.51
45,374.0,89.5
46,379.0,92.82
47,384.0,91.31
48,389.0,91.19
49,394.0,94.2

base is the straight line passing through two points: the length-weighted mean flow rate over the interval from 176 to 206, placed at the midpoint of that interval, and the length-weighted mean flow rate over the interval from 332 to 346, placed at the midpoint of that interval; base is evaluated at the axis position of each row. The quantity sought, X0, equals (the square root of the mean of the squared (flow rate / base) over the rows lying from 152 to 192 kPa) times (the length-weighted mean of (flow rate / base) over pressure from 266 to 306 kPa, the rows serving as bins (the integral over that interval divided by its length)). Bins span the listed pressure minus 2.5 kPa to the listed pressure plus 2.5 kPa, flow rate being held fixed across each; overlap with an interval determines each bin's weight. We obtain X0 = 0.9791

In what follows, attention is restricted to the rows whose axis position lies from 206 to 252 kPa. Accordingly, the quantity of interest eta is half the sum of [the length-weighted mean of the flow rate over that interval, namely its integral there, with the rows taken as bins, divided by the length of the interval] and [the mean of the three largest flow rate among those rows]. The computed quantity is 95.9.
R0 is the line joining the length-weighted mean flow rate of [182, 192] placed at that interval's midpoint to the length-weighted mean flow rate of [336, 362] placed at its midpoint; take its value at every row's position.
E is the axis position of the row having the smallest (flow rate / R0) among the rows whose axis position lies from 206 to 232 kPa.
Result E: 214.0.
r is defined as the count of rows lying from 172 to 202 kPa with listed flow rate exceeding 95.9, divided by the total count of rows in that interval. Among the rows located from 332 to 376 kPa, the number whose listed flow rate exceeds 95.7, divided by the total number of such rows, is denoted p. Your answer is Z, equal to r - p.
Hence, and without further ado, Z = -0.2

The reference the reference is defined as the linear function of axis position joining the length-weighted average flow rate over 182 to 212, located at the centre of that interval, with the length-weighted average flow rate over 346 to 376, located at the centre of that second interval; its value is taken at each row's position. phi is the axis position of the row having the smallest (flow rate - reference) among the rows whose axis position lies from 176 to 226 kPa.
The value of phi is 184.0 kPa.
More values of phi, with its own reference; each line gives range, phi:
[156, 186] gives 184.0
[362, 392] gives 374.0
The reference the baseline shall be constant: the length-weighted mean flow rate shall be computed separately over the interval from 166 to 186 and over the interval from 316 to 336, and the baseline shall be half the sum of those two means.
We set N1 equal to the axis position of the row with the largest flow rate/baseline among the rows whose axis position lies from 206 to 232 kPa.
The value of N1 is 229.0 kPa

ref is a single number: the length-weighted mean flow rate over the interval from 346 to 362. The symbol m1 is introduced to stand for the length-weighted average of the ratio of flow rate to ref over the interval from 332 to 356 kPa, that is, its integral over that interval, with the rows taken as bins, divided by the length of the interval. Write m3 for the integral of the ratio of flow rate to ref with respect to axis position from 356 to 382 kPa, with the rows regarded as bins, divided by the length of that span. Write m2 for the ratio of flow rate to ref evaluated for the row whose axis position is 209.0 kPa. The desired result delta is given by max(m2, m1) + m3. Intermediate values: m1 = 1.01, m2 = 1.00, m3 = 0.999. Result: 2.01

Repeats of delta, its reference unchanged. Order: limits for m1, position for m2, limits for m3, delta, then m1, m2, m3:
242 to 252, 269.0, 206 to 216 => 2.00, 0.97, 1.00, 0.997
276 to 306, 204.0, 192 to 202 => 1.98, 0.97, 0.98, 1.003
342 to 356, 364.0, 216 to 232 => 2.07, 0.99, 1.04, 1.026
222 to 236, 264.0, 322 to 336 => 2.00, 1.03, 0.98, 0.972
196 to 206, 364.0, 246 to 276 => 2.04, 0.99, 1.04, 1.001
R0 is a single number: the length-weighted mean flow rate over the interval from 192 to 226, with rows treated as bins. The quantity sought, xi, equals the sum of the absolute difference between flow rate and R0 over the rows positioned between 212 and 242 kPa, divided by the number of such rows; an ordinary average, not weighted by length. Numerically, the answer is 1.63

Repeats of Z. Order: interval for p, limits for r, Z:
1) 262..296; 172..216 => 0.1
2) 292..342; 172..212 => -0.4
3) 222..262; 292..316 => -0.2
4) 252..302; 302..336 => 0.2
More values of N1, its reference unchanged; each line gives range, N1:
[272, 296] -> 274.0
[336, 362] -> 339.0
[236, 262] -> 259.0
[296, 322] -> 319.0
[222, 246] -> 229.0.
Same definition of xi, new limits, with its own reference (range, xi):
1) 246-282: 1.47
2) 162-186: 3.33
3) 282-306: 3.86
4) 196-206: 1.52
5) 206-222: 0.63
